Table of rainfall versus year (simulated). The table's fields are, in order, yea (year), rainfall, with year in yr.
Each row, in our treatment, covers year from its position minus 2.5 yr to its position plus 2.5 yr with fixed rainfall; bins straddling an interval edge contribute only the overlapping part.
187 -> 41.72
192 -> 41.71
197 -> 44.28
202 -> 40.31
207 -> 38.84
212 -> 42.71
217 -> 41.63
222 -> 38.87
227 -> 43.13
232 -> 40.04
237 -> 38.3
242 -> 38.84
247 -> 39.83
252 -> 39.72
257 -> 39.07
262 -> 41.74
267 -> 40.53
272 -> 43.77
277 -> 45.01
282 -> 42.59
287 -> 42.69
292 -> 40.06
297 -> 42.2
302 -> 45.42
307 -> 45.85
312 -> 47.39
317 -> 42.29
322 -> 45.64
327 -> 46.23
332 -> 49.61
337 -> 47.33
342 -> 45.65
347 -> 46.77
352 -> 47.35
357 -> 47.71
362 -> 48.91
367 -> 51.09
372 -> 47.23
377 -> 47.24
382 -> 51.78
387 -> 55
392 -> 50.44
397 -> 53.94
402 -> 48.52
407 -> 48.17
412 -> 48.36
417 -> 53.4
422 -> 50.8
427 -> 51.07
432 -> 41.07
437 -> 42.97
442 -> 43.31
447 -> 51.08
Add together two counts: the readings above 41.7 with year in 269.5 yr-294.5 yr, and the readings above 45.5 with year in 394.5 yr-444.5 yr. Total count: 11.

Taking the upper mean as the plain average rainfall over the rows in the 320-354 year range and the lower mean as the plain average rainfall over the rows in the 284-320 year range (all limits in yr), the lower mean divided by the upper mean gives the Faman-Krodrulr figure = 0.931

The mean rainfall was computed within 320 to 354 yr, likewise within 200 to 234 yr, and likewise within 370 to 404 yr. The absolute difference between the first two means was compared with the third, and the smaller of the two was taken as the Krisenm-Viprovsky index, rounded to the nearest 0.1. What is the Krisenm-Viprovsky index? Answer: 6.1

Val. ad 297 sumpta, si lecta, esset 42.2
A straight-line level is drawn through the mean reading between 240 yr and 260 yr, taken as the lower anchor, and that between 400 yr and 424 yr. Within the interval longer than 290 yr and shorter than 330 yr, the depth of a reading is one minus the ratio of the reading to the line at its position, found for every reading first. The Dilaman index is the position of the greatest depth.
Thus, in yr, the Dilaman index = 292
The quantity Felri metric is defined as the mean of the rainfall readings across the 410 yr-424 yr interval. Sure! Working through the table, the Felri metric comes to 51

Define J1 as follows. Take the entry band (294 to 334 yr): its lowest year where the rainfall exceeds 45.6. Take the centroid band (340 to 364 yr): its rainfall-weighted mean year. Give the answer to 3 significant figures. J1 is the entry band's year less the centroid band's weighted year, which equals -45.2 yr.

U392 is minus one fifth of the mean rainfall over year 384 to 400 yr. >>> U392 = -10.6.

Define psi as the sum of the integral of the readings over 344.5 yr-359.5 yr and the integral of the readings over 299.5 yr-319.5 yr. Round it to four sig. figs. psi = 1614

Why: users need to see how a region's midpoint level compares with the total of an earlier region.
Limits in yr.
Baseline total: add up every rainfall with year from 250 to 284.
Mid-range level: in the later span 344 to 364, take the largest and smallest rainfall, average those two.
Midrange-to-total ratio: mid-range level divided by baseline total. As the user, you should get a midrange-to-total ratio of 0.164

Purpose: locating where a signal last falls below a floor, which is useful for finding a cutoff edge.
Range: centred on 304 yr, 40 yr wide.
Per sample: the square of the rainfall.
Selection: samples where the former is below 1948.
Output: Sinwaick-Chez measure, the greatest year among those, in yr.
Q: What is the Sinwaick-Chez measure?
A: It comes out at 317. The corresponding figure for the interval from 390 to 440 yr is 437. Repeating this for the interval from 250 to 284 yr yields 282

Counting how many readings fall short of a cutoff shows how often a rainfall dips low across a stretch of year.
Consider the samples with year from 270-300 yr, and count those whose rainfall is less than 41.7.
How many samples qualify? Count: 1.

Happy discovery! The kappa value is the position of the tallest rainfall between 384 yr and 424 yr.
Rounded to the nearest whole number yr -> 387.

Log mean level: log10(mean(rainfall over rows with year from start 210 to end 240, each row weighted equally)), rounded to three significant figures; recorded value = 1.61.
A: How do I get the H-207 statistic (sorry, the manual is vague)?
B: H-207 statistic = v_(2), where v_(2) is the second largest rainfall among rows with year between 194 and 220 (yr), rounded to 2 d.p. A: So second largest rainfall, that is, 42.71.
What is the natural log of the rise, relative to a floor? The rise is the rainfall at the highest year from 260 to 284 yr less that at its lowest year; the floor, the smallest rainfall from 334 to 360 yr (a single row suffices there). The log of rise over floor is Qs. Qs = -4.0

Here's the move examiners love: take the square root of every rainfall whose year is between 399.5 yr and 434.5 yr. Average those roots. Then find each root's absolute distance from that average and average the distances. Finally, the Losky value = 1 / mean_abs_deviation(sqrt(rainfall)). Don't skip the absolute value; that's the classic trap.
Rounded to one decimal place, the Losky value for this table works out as 5.4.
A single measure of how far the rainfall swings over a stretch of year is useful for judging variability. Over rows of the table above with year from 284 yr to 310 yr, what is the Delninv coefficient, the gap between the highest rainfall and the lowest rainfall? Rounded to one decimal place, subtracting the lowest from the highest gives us 5.8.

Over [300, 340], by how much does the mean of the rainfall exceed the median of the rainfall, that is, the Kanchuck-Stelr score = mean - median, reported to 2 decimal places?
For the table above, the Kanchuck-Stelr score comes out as 0.18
